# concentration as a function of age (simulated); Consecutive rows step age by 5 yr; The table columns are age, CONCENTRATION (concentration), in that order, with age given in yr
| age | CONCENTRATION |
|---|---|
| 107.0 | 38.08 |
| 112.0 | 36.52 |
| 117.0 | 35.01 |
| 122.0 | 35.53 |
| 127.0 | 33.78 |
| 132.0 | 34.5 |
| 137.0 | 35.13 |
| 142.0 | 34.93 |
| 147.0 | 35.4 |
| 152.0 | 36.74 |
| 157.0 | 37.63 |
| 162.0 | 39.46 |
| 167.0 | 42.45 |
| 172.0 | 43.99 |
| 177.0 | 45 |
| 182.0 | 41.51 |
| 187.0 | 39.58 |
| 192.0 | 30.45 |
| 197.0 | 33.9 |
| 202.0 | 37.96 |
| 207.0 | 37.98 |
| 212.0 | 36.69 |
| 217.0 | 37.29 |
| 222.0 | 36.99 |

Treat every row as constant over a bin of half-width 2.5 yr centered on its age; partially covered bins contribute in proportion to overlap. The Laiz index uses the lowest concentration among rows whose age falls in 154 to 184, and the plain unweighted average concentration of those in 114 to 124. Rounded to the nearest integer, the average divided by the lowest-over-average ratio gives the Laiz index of 33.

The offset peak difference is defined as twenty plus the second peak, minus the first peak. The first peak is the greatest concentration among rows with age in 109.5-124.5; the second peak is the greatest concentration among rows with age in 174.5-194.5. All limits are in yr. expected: 28.5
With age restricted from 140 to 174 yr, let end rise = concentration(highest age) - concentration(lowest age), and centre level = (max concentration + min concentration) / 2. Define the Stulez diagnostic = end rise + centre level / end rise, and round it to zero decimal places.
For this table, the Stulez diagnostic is 13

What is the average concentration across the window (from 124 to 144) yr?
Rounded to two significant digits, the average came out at 35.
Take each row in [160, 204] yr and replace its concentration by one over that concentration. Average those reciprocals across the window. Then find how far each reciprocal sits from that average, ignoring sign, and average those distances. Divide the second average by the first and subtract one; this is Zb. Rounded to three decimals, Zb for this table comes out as -0.902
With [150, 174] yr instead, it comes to -0.938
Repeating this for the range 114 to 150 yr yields -0.987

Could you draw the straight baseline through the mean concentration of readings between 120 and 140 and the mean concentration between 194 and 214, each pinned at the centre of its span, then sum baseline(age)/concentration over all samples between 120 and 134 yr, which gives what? 3.01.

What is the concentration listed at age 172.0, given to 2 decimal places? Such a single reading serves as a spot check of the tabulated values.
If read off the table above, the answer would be 43.99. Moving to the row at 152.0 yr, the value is 36.74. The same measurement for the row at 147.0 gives 35.40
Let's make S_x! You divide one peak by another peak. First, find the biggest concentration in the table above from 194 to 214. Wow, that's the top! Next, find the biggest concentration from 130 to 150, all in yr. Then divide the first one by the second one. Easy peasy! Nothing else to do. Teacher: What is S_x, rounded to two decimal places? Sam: 1.07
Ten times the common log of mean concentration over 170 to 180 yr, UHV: 16.5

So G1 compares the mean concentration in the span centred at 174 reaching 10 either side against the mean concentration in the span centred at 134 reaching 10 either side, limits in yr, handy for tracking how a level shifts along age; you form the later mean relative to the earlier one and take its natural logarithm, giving 0.22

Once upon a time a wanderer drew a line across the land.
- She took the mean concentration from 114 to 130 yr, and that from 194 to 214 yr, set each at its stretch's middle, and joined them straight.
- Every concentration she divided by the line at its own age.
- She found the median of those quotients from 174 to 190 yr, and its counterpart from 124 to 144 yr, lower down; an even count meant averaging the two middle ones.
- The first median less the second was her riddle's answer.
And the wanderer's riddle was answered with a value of 0.16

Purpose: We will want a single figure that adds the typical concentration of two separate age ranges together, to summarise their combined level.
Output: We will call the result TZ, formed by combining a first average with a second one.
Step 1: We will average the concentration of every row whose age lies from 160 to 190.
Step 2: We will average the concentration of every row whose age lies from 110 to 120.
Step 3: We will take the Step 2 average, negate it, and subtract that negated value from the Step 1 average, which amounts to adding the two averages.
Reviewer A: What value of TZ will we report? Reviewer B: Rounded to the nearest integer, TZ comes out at 78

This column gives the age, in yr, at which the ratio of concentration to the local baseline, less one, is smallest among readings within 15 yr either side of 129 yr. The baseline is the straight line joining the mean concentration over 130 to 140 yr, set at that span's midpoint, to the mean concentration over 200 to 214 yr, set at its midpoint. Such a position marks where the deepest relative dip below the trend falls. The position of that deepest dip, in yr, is 127.0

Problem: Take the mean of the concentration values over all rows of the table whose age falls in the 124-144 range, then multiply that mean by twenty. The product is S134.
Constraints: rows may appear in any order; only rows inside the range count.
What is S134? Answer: 692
